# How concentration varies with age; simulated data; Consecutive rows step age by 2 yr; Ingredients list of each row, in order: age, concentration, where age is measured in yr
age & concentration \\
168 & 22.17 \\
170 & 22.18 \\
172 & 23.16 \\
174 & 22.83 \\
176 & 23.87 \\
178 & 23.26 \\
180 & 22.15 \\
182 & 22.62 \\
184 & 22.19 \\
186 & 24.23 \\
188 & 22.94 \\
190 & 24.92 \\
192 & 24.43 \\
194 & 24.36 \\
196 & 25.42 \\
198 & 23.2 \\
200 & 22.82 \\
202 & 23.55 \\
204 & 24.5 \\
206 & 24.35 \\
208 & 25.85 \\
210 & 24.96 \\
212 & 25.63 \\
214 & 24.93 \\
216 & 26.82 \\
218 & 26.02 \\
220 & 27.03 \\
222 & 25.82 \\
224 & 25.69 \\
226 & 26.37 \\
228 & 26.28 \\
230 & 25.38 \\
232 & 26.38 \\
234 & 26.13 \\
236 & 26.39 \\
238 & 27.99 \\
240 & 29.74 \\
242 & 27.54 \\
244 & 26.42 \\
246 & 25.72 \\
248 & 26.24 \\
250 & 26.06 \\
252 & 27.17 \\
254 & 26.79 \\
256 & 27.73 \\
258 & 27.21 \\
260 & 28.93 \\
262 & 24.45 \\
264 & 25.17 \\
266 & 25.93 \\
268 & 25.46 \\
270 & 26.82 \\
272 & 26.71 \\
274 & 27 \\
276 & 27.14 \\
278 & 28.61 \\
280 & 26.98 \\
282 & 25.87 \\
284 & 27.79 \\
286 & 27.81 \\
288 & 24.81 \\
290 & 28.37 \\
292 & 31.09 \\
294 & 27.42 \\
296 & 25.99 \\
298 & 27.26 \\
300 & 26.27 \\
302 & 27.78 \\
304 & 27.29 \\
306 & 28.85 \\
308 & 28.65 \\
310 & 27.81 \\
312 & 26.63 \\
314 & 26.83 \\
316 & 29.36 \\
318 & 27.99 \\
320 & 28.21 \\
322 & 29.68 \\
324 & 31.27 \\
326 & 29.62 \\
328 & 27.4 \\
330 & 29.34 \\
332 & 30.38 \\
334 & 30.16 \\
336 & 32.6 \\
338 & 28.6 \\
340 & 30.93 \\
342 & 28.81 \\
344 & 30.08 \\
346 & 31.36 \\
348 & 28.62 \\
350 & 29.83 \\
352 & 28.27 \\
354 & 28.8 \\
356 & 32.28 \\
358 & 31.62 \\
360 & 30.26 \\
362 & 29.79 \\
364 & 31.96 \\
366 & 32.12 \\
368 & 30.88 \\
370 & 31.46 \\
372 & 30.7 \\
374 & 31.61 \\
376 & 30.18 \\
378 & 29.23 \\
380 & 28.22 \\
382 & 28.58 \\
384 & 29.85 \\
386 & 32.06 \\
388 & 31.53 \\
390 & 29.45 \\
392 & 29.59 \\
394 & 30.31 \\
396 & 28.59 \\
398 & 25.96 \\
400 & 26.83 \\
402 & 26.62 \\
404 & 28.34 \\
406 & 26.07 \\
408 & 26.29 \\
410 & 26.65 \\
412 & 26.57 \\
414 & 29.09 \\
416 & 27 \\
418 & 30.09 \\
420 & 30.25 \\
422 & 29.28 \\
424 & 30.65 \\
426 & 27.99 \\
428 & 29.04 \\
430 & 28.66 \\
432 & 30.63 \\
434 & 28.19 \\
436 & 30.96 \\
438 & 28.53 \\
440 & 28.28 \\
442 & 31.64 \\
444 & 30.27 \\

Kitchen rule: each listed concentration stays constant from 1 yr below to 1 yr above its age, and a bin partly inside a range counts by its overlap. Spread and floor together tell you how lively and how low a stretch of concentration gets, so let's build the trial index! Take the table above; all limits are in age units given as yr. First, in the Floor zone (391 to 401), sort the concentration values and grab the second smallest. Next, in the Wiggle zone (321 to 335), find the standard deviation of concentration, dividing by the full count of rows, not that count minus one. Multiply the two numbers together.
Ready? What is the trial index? 30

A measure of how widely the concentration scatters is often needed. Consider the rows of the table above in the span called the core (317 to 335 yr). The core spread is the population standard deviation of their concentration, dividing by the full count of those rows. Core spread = 1.18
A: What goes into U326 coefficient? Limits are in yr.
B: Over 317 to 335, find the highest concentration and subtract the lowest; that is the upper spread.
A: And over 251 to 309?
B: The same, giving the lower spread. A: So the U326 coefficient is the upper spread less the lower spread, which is -3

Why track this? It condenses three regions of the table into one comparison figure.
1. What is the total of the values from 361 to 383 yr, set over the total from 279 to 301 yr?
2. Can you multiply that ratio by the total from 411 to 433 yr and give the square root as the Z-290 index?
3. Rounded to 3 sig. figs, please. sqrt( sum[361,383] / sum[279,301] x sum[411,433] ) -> 18.9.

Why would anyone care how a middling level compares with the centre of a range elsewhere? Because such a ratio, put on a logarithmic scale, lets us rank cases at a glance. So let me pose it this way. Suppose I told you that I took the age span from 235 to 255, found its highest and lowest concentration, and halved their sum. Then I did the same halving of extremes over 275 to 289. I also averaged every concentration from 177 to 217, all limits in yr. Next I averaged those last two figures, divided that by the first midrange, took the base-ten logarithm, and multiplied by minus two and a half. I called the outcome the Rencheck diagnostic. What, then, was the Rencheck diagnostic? 0.094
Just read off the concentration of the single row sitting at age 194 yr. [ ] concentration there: 24.36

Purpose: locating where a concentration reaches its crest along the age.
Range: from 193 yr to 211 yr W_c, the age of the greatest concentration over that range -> 208 yr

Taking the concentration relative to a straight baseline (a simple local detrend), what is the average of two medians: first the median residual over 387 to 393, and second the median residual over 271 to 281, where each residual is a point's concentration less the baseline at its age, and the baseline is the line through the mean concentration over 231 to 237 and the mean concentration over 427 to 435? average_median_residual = 0.6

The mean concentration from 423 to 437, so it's 29.4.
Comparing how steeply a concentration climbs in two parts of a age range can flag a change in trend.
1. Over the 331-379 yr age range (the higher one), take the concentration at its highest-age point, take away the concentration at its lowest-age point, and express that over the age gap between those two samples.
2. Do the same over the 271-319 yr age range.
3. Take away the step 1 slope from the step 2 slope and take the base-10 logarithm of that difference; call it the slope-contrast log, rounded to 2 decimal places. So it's -1.28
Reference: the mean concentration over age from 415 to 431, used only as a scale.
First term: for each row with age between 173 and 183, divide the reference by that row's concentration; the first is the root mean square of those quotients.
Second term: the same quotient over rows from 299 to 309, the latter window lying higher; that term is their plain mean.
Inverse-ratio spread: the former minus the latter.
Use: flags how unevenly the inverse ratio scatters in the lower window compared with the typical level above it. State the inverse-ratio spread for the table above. 0.22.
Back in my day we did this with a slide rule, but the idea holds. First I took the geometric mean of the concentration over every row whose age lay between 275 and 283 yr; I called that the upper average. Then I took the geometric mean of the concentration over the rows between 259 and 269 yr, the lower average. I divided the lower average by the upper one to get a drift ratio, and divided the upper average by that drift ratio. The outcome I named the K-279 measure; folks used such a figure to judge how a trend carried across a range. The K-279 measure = 28.4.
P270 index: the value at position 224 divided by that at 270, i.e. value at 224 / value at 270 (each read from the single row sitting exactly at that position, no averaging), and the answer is 0.96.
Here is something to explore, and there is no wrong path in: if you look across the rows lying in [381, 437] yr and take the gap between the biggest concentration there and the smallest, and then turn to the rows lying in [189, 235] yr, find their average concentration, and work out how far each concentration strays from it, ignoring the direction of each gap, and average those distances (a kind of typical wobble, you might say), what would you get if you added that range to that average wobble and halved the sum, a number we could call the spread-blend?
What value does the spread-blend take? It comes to 3.5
